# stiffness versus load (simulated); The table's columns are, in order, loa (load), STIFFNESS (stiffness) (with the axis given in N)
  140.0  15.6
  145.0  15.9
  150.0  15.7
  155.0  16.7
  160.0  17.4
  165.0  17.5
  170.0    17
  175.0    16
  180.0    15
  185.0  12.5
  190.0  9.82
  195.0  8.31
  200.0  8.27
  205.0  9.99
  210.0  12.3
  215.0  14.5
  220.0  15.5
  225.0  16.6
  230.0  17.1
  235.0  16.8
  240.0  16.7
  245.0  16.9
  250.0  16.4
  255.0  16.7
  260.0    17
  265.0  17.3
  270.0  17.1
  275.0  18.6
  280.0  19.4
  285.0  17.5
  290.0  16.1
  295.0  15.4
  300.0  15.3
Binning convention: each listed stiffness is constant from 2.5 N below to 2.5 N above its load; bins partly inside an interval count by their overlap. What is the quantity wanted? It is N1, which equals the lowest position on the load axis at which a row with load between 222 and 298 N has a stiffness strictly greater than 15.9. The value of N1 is 225.0 N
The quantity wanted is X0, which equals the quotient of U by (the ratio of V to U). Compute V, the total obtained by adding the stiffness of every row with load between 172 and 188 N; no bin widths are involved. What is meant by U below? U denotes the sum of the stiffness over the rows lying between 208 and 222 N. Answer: 41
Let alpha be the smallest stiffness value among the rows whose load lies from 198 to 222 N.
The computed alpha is 8.27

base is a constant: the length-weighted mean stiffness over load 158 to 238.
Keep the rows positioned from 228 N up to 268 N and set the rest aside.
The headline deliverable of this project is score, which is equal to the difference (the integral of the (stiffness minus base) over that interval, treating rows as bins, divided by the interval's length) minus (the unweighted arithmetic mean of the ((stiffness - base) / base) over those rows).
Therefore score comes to 3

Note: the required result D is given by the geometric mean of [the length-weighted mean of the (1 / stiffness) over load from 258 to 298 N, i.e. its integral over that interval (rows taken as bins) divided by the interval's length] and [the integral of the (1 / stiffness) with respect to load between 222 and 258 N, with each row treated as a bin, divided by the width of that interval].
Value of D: 0.059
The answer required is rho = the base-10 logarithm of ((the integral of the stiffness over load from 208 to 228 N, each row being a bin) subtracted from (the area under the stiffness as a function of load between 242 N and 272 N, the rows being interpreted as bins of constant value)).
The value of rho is 2.32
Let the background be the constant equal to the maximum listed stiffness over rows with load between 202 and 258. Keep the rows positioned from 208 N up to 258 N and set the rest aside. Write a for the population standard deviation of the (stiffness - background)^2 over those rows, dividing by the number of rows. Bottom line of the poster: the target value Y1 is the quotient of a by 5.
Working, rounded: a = 7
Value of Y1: 1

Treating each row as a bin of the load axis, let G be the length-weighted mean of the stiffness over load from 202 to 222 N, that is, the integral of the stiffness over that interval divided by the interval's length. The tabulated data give 12.9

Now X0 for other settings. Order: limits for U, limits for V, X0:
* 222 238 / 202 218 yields 69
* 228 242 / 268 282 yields 46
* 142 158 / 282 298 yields 48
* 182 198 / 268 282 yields 17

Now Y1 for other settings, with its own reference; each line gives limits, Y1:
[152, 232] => 6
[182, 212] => 5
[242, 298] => 0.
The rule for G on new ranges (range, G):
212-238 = 16.0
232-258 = 16.7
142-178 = 16.6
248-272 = 16.9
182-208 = 9.9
